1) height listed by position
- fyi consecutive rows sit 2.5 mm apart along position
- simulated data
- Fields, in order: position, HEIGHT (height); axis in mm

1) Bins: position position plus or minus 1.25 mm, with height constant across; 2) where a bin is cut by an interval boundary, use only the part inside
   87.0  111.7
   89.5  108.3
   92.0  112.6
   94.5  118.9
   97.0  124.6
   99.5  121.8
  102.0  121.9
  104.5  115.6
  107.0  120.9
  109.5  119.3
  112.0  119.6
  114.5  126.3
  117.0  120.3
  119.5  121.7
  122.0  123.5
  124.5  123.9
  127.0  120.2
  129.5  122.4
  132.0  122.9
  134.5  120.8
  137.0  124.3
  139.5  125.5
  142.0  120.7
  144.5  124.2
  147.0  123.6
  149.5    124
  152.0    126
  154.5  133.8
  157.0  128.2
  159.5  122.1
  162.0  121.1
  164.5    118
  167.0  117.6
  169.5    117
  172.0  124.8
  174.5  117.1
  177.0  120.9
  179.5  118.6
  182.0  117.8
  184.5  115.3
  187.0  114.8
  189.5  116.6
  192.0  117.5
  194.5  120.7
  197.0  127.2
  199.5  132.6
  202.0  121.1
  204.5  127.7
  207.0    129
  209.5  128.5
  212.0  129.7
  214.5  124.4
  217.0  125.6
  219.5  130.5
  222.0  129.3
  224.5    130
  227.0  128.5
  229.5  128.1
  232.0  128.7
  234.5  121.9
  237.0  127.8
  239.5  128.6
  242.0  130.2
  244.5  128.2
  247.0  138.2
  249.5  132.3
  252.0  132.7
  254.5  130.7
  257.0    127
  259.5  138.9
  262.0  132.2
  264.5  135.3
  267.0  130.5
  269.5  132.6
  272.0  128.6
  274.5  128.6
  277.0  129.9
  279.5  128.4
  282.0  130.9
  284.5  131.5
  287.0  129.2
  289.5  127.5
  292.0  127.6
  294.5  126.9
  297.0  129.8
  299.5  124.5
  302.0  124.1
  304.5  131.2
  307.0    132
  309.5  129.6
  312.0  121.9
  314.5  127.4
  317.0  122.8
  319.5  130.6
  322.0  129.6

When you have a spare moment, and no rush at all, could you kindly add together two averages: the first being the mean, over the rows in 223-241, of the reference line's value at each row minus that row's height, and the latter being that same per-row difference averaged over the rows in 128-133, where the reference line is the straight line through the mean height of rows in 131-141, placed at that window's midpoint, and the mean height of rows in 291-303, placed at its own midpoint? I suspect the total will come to -1.7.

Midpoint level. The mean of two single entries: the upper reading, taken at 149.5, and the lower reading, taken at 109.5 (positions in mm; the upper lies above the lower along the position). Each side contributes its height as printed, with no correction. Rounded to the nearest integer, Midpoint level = 122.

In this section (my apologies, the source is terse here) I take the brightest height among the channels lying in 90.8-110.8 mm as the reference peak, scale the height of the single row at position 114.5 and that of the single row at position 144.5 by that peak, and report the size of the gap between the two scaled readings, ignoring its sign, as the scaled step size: 0.017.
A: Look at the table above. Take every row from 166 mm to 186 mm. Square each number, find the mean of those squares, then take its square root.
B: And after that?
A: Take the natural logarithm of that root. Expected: 4.78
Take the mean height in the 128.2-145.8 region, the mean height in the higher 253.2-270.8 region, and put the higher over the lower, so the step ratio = 1.08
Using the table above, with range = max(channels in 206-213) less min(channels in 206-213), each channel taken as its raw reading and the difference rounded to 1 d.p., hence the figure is 1.2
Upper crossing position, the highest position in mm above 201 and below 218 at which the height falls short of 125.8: 217.0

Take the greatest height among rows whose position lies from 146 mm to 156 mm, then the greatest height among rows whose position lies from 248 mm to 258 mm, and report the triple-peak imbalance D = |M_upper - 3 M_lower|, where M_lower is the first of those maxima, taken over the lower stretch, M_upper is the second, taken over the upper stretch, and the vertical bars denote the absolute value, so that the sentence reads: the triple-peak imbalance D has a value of 269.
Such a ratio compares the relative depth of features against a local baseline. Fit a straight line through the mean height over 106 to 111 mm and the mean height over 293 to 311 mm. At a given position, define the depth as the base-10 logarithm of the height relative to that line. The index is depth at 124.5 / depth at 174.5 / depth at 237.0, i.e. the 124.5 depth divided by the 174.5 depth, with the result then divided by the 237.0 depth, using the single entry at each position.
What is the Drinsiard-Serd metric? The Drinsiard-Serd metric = -68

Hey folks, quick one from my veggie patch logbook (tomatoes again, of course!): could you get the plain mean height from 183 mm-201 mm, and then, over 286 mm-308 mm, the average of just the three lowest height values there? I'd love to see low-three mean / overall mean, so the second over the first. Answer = 1.04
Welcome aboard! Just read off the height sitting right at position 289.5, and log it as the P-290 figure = 127.5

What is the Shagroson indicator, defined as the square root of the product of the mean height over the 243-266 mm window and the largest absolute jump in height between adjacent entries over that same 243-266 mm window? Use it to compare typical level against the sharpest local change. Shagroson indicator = 39.8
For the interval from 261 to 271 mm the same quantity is 25.2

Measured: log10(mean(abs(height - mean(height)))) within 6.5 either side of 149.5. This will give 0.48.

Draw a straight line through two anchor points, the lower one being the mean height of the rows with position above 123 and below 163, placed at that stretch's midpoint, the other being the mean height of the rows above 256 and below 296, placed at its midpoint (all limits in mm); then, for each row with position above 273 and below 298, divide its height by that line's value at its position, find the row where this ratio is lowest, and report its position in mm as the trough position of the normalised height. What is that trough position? 294.5 mm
